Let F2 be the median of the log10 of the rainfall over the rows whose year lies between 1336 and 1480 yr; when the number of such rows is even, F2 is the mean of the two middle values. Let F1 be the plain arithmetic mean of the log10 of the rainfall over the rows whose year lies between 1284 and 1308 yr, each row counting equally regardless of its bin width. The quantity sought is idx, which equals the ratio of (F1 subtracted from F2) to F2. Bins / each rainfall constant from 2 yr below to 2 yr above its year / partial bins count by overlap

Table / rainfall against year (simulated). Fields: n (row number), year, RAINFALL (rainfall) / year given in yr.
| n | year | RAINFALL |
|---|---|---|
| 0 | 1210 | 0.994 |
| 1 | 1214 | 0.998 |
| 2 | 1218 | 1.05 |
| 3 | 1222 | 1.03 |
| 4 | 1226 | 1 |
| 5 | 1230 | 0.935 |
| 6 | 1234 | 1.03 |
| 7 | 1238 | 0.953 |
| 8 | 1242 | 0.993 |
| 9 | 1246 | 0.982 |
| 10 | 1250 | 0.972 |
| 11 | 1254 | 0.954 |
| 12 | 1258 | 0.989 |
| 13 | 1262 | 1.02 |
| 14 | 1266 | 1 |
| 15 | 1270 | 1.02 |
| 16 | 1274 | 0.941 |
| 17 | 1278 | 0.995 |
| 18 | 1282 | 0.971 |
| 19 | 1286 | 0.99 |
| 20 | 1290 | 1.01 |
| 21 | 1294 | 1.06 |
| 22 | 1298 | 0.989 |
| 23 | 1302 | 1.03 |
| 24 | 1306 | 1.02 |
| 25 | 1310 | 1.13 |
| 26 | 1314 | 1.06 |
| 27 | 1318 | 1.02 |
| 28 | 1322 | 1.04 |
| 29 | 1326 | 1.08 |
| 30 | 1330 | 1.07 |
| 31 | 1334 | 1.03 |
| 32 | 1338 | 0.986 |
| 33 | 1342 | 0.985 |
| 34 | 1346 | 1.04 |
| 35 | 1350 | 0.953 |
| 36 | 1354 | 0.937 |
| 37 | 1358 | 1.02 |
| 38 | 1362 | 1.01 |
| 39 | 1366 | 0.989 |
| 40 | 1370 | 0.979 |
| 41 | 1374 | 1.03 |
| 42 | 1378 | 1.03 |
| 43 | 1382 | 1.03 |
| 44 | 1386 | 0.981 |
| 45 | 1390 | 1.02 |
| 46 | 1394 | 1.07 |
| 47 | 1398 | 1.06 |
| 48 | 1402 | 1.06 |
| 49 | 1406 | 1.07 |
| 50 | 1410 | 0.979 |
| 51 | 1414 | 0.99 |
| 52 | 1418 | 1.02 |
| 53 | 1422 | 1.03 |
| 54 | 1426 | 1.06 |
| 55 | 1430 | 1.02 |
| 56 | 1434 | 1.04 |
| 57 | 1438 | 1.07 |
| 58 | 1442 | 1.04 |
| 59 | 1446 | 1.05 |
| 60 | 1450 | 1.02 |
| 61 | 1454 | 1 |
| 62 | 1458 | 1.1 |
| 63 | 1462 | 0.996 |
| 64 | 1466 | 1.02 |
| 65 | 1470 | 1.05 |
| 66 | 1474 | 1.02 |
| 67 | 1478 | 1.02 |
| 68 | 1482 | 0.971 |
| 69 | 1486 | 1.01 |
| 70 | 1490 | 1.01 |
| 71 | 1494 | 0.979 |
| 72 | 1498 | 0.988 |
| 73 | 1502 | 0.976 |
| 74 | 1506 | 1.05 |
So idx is 0.2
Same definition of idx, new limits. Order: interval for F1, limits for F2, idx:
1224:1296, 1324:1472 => 1.4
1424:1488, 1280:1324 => -0.5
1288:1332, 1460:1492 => -2.0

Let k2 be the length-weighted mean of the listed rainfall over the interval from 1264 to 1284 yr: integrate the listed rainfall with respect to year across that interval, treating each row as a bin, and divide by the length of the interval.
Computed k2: 0.99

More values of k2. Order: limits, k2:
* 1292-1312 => 1.05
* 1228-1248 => 0.98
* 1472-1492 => 1.01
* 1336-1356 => 0.98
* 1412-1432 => 1.02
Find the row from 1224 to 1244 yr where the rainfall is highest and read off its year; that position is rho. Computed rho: 1234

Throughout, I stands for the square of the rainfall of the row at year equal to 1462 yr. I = 0.99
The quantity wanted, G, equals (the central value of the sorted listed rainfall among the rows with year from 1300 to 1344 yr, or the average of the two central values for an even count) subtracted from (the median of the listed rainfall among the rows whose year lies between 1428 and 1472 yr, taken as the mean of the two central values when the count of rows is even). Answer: 0.010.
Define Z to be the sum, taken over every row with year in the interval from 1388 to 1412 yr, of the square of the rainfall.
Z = 6.54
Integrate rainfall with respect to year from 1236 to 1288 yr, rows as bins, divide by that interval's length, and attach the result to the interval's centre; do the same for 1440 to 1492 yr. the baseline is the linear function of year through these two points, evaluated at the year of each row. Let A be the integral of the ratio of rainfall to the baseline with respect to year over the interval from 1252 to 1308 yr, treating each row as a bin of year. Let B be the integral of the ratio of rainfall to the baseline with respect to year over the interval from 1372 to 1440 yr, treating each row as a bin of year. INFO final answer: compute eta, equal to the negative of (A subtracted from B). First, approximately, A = 57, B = 69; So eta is -13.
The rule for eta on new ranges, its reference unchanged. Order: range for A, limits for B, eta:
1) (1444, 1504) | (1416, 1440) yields 35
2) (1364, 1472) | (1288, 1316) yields 80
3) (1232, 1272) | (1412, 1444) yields 8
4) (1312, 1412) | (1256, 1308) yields 49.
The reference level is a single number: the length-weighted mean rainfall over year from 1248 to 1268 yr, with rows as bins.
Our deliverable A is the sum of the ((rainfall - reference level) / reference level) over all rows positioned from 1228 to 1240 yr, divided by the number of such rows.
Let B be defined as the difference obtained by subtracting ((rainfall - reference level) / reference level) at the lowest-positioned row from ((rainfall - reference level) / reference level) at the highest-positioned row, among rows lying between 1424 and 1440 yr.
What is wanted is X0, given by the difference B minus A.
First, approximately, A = -0.015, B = 0.01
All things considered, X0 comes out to 0.025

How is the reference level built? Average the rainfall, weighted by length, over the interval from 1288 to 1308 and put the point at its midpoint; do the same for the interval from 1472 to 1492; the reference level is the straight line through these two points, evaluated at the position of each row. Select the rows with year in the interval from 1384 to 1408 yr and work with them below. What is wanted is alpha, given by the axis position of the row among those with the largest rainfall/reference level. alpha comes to 1406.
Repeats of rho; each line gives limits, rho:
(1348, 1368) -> 1358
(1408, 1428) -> 1426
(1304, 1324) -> 1310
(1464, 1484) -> 1470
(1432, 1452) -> 1438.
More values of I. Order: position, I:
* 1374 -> 1.06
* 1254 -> 0.91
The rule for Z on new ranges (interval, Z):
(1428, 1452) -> 6.49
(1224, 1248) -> 5.79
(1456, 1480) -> 6.43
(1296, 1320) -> 6.52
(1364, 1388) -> 6.08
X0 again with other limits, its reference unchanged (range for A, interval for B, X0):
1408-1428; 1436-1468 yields -0.080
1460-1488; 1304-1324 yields -0.006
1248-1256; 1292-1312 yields 0.095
